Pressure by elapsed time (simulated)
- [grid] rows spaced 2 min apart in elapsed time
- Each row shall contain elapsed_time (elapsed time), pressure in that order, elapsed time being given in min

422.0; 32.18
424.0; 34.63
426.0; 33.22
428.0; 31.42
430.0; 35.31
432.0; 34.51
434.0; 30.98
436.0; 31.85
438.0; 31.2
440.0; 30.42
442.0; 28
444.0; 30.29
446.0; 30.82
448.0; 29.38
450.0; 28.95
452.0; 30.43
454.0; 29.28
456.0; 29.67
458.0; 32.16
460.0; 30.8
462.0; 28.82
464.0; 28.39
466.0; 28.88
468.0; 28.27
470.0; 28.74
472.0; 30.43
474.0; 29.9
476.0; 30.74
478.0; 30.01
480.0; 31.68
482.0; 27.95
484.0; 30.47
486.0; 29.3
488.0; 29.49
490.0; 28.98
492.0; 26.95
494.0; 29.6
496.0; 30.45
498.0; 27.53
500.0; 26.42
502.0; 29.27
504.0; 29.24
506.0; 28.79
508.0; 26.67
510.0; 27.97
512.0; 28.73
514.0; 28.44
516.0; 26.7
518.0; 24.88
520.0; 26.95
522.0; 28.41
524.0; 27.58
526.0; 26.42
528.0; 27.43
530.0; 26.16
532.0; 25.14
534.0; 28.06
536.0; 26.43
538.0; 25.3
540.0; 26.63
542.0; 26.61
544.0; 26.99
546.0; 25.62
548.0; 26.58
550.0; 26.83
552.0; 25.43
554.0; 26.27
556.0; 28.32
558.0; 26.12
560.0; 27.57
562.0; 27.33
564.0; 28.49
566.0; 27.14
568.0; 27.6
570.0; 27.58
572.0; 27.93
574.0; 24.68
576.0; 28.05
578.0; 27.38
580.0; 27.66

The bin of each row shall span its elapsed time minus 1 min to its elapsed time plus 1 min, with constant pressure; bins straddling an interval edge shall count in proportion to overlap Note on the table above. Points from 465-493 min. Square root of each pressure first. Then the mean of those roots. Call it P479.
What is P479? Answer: 5.42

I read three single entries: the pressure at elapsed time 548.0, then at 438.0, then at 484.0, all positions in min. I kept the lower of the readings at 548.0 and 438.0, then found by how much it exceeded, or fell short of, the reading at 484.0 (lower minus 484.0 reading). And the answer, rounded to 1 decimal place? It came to -3.9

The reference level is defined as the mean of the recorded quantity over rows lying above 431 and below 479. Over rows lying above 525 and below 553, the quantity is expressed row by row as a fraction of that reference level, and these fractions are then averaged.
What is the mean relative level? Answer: 0.877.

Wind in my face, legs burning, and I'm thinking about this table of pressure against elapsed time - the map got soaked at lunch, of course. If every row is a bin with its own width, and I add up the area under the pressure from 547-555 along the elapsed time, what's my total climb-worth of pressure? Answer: 210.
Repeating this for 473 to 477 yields 121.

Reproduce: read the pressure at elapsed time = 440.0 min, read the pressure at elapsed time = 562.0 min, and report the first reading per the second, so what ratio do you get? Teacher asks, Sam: 1.11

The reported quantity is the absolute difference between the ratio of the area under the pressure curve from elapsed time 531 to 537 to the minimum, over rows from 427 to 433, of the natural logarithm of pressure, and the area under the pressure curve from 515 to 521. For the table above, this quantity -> 111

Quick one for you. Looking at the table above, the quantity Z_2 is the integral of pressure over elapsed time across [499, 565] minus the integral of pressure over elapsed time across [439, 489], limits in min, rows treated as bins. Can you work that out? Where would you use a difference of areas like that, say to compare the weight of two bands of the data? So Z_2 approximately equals 301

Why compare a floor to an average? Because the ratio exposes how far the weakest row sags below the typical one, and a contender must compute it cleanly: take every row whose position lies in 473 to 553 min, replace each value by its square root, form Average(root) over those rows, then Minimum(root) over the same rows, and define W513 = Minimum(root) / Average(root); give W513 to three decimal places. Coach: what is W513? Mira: 0.946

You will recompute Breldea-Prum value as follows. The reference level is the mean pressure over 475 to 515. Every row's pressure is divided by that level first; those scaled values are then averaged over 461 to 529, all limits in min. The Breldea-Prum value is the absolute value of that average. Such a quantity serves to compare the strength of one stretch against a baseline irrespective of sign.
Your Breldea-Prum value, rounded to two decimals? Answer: 0.99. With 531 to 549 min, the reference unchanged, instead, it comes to 0.91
